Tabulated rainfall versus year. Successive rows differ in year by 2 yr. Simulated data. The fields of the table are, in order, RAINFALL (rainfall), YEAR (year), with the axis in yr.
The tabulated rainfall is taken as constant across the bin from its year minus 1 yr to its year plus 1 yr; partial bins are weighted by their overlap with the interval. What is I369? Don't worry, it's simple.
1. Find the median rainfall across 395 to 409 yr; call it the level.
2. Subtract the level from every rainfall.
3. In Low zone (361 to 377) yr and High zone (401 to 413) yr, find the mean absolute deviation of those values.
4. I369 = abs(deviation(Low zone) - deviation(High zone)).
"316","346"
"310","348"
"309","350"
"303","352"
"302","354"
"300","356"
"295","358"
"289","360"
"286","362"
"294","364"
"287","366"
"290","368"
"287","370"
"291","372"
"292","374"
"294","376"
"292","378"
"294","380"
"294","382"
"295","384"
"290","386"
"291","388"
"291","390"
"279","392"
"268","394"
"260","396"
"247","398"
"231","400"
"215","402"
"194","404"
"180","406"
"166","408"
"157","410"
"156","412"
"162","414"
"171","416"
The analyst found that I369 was 16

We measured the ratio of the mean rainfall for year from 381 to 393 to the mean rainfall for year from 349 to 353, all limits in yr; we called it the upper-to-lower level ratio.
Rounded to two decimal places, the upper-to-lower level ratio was 0.95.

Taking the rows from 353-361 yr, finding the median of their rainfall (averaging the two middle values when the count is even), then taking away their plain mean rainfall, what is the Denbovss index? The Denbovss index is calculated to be 1.0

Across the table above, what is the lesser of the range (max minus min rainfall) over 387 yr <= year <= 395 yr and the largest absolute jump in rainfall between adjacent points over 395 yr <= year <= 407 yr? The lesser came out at 21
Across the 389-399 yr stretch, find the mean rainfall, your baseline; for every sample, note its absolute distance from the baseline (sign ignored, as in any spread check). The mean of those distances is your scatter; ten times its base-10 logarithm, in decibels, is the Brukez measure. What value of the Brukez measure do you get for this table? 11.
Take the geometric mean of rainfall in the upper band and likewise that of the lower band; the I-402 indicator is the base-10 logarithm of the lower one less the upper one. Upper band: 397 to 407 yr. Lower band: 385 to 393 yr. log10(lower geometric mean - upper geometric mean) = 1.9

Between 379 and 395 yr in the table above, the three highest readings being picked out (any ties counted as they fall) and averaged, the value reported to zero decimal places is 294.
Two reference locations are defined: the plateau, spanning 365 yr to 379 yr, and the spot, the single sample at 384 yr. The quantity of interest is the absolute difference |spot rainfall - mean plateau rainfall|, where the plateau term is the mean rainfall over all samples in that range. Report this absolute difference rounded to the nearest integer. 5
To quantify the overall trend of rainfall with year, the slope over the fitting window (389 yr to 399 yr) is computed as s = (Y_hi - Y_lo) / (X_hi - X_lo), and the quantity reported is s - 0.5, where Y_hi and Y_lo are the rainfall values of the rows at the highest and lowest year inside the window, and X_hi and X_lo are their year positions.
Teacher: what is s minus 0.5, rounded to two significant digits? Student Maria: -6.0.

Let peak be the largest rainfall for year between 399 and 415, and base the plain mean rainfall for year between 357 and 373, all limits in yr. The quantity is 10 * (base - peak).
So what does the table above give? 589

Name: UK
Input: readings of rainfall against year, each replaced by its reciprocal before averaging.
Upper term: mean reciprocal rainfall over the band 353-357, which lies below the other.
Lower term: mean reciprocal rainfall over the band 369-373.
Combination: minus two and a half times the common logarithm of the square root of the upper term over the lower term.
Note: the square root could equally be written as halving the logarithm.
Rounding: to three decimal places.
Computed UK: 0.022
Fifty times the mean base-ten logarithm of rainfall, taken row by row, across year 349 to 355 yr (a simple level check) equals 124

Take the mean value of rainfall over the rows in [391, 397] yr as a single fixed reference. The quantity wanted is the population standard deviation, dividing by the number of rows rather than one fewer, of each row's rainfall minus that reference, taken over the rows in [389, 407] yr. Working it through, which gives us 36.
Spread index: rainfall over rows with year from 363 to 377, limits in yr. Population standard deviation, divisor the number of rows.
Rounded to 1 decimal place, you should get 2.7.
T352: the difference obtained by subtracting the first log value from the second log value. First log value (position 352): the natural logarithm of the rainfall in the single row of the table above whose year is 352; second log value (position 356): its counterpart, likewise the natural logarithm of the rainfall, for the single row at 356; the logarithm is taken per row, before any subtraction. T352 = -0.010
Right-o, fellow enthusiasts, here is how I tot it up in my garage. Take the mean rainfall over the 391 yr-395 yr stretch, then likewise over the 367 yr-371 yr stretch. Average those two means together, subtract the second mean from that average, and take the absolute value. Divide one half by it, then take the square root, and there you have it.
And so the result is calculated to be 0.26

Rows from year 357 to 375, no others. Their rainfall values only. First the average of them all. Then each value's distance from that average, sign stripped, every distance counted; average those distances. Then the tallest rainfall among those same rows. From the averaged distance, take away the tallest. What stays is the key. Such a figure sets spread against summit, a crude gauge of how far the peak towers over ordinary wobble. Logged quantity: -292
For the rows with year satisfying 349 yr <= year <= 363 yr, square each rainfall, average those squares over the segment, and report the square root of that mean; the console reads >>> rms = 298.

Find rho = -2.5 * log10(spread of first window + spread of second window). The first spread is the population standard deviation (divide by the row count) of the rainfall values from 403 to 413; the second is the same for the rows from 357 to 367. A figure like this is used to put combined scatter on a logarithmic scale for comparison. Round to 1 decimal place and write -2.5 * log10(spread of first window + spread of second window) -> -3.1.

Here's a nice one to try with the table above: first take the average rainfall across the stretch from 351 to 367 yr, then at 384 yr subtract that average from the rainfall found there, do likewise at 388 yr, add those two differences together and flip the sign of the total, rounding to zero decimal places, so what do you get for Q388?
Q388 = 3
